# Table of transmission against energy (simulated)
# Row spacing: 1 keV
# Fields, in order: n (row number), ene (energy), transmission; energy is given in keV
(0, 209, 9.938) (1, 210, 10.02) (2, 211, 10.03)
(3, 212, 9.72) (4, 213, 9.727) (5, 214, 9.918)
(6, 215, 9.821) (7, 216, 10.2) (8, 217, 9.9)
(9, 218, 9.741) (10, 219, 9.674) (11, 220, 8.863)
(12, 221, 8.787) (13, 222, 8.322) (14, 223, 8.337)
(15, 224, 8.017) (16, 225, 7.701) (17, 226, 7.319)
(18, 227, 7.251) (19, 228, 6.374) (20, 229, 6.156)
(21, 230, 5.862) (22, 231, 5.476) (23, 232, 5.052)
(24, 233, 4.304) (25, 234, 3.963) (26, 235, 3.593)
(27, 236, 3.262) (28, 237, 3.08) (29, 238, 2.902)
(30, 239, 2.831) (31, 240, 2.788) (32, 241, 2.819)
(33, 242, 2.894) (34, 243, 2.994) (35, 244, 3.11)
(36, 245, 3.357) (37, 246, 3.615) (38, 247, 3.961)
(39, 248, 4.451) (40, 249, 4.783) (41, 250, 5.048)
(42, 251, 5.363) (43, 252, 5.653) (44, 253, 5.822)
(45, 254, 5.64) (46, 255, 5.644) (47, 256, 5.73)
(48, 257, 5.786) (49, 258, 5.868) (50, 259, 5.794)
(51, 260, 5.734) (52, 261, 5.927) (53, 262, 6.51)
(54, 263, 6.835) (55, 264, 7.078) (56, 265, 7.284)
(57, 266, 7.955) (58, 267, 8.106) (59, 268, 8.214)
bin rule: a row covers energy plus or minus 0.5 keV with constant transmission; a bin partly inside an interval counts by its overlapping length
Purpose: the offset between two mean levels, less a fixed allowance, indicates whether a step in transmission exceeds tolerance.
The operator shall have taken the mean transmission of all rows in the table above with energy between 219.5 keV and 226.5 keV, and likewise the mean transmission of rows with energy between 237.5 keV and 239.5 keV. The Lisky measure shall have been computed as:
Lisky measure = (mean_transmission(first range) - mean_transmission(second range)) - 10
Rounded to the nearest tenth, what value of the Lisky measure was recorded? -4.7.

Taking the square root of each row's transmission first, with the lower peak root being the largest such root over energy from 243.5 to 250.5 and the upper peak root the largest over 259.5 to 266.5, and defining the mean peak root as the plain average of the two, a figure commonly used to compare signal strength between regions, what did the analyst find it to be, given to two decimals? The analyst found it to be 2.53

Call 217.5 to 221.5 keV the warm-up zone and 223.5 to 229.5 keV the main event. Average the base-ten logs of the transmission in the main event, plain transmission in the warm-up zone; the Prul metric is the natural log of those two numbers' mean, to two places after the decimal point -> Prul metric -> 1.62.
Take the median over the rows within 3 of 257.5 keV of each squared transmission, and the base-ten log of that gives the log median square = 1.52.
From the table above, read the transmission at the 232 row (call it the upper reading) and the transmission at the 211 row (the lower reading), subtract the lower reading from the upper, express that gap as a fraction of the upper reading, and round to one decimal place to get -1.0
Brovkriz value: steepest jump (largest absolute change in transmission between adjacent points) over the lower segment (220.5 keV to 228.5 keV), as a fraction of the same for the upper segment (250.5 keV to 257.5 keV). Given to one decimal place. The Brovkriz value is 3.0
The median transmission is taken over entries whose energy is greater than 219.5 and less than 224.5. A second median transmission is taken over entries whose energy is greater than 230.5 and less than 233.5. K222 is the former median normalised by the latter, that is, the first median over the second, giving 1.7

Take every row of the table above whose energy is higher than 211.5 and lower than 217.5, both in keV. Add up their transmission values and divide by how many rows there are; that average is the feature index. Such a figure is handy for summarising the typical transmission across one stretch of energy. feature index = 10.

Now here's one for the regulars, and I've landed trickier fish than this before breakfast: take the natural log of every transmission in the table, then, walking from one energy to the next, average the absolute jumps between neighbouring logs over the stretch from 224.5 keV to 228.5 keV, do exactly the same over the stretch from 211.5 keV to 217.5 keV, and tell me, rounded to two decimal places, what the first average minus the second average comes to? 0.04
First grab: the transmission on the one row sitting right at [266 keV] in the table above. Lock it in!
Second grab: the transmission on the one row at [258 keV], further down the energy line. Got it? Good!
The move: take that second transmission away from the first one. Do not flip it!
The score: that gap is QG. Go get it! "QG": 2.1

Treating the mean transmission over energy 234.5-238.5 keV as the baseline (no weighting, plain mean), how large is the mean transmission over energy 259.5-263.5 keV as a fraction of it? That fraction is 1.9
